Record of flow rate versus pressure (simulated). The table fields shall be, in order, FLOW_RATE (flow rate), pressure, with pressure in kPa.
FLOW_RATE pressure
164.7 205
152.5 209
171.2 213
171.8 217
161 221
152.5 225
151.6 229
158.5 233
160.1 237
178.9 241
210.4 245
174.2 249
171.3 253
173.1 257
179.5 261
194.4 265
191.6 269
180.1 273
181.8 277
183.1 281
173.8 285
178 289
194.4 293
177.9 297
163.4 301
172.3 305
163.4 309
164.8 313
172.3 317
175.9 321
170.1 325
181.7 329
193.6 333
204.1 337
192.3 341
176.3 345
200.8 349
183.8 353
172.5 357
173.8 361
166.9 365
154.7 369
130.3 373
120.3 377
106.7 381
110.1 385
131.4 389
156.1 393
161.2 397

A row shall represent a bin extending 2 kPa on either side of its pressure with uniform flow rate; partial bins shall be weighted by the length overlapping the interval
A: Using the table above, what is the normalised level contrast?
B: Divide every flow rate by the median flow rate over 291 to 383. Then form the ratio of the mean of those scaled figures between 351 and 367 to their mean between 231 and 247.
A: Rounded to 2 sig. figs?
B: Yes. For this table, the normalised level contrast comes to 0.98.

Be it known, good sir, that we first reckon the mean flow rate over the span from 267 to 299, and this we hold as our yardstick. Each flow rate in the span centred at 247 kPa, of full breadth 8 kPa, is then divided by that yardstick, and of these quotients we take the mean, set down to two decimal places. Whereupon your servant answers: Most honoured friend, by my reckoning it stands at 1.05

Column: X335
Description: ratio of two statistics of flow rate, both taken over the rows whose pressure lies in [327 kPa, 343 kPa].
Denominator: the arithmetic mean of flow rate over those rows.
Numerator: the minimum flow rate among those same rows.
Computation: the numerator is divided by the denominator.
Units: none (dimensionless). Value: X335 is 0.94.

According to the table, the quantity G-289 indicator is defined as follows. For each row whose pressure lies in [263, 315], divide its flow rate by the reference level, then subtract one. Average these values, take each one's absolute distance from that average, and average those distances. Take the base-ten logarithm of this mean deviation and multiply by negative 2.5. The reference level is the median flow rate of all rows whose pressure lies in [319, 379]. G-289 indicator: 3.3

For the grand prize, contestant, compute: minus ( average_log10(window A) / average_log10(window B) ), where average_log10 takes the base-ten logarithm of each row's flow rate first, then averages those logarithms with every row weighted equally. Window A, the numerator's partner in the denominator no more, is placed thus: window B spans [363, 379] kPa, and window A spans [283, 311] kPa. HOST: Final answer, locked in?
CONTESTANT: -1.04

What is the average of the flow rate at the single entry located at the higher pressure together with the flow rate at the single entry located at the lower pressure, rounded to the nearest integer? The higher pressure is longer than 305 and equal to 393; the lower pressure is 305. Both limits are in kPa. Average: 164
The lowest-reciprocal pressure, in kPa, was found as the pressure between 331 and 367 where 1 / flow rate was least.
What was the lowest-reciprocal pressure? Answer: 337 kPa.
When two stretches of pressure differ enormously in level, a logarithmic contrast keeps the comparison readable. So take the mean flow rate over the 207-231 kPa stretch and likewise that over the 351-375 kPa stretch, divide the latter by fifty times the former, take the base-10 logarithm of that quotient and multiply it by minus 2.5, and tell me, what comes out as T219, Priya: 4.22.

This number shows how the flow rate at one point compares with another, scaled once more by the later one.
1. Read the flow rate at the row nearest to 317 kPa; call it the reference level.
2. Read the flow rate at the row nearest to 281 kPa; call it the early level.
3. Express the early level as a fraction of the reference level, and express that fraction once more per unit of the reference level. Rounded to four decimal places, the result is 0.0062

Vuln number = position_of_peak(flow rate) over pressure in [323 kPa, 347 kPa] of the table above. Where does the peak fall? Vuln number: 337 kPa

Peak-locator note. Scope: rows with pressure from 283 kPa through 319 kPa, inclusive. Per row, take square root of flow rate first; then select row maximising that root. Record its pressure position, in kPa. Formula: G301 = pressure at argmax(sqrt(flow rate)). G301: 293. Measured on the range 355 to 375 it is 361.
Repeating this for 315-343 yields 337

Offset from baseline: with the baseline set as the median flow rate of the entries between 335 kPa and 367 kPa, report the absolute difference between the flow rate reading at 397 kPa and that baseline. 19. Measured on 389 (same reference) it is 49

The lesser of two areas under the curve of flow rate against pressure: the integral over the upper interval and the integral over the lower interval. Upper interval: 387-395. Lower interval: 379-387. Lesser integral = 867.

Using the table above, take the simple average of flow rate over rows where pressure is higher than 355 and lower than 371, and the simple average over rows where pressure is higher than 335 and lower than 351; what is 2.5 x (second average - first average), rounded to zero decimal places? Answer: 66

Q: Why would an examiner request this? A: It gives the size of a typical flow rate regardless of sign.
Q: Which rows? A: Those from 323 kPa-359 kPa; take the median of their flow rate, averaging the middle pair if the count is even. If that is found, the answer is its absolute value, 184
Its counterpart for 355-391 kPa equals 131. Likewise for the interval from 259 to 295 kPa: 182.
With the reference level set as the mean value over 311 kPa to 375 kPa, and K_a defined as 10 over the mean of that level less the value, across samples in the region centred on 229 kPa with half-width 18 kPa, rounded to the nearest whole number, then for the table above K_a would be 1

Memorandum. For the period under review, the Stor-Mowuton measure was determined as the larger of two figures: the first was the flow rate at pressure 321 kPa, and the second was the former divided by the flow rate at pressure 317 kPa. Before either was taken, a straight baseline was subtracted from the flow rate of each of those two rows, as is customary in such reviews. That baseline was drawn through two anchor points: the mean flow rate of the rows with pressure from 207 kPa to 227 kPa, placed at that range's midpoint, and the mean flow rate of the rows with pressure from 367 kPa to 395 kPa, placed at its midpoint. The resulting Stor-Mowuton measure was 34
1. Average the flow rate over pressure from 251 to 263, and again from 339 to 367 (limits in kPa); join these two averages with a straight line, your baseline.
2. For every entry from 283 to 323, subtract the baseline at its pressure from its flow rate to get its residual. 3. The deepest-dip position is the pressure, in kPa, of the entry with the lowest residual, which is 309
